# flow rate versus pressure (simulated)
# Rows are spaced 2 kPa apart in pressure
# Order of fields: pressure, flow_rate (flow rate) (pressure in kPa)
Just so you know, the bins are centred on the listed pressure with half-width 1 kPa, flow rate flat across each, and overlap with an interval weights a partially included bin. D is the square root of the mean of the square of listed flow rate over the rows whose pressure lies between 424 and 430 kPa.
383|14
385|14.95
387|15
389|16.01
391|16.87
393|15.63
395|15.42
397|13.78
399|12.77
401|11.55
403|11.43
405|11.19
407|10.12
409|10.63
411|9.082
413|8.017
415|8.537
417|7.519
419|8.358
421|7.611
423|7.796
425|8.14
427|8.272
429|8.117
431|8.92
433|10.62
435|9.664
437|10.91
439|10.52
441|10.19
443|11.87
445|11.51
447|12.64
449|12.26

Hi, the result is 8.2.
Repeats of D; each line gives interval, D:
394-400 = 14.0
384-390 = 15.3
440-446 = 11.2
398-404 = 11.9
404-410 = 10.7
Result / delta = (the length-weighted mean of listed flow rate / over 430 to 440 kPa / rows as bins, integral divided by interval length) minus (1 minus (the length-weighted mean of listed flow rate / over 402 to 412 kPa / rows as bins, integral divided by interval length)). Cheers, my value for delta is 20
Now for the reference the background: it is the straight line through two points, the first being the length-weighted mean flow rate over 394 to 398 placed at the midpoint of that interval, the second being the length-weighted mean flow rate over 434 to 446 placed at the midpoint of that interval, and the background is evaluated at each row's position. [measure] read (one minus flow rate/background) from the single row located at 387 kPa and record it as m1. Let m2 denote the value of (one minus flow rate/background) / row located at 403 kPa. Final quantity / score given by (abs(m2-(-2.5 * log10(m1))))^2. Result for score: 14.7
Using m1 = 0.025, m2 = 0.18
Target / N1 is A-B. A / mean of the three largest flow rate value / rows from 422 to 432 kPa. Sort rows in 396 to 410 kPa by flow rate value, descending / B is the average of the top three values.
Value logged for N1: -4.3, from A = 8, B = 13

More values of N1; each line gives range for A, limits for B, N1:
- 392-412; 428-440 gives 4.3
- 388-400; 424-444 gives 5.0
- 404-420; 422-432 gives 2.2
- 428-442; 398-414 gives -1.2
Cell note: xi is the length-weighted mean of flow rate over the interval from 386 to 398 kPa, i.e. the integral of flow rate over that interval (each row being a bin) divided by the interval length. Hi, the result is 15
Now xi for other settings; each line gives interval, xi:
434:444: 11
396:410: 12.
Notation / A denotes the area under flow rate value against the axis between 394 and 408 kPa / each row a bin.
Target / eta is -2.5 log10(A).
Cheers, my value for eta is -5.6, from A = 173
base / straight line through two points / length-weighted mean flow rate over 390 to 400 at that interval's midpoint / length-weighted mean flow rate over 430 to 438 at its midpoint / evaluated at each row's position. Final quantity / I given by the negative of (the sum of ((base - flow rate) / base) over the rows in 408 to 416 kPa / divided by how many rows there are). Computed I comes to -0.29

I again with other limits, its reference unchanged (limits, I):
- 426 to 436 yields -0.12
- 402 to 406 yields -0.18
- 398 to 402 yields -0.15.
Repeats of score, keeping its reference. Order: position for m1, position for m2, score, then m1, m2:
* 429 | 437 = 1.6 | 0.308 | 0.01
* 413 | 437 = 1.0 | 0.389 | 0.01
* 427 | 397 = 1.5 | 0.305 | 0.05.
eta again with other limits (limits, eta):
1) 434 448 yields -5.5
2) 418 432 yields -5.1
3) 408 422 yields -5.2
